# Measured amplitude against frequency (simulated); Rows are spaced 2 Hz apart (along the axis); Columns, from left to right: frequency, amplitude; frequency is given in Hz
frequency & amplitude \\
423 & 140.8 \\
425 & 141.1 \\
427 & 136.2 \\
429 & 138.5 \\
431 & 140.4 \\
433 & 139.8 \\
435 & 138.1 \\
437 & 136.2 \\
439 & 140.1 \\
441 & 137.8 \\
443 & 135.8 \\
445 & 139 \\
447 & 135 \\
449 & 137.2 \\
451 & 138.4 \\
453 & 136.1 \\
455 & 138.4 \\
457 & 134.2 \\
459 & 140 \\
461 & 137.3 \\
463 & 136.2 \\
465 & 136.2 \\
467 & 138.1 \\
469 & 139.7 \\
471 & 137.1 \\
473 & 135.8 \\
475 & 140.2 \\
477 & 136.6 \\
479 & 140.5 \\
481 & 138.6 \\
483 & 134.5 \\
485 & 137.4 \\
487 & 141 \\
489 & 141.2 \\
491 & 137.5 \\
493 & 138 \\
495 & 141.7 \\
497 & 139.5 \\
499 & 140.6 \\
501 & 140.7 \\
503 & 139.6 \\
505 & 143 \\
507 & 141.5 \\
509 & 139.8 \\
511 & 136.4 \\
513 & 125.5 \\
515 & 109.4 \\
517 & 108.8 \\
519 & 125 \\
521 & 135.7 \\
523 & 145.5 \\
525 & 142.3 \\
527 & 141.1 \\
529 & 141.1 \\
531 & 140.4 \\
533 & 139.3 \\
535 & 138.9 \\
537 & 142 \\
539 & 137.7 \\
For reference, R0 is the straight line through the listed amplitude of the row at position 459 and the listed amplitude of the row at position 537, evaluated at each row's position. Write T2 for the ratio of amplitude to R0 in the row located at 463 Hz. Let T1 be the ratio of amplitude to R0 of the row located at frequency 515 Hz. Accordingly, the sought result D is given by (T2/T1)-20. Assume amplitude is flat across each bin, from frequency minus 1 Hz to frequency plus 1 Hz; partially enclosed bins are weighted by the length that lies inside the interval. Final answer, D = -18.74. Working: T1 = 0.77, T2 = 0.972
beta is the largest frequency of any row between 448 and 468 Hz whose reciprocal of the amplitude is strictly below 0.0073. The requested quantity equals 467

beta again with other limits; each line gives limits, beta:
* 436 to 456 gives 455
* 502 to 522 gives 509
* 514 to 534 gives 533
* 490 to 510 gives 509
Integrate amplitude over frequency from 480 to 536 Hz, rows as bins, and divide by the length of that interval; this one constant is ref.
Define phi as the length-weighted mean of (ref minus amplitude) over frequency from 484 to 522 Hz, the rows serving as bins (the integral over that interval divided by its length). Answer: 1.7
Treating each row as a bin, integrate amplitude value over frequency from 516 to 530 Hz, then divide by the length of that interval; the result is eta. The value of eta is 134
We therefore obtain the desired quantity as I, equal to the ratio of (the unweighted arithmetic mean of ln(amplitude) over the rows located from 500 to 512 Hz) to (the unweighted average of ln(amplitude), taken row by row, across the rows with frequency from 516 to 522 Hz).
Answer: 1.028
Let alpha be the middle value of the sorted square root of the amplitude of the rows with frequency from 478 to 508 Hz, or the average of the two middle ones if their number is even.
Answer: 11.9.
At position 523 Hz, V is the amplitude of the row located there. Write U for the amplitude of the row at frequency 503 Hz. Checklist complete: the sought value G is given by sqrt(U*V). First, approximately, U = 139.6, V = 145.5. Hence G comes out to 142.5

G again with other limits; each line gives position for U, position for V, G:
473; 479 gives 138.1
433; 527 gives 140.4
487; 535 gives 139.9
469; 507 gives 140.6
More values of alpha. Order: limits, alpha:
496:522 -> 11.8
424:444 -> 11.8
